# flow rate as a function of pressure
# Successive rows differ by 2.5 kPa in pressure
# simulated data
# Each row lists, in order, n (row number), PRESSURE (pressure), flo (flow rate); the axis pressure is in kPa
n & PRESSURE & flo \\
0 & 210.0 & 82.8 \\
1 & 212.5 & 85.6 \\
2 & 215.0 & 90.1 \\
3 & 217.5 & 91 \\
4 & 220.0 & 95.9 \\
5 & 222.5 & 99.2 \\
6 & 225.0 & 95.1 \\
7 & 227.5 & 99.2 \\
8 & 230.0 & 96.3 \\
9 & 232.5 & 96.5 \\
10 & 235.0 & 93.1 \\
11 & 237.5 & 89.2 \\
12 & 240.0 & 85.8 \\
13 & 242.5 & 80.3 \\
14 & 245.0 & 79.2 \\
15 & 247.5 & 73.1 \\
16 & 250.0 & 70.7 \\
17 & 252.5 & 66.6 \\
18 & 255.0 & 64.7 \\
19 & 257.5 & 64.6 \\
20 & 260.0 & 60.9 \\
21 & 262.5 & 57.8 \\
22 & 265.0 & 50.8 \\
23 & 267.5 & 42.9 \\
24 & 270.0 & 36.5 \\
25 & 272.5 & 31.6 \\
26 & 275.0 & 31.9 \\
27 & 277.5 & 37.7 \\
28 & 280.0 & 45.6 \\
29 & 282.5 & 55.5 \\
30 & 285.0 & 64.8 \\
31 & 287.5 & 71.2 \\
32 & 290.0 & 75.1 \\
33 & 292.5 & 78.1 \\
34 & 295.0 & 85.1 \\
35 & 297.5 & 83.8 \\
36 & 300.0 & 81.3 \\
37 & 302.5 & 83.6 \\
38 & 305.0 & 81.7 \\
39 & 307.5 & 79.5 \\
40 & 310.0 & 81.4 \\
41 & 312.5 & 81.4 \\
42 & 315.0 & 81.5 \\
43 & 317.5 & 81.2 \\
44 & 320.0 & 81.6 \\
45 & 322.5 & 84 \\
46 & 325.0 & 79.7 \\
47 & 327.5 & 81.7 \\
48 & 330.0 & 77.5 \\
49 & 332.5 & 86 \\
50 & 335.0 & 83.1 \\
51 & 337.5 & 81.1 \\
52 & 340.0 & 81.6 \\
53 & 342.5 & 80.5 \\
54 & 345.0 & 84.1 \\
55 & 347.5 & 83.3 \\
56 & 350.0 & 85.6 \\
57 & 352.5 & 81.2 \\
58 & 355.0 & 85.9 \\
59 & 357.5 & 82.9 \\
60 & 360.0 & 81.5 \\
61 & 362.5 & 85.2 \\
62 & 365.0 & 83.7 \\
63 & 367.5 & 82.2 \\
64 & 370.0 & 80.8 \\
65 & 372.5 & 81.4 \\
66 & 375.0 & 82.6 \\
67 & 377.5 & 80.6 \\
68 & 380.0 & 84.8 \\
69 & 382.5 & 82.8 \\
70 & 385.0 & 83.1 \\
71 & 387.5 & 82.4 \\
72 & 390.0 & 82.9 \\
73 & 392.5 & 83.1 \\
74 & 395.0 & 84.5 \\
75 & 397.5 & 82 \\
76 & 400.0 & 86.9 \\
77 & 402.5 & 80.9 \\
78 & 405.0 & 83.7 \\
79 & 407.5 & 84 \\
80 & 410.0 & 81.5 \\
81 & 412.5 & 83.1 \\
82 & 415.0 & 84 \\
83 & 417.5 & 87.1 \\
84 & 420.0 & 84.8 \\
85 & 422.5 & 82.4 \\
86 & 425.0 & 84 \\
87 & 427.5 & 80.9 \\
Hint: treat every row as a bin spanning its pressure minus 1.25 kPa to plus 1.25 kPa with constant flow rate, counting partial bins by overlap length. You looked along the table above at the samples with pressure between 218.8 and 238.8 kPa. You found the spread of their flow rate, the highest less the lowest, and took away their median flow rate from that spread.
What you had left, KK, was -86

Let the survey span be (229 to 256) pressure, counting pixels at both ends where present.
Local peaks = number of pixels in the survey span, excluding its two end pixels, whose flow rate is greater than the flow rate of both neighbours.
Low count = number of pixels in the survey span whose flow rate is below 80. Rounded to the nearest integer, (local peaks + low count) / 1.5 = 4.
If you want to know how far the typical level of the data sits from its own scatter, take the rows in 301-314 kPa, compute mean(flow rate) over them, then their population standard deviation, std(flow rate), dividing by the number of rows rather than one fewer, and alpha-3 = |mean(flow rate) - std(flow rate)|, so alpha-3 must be 80.2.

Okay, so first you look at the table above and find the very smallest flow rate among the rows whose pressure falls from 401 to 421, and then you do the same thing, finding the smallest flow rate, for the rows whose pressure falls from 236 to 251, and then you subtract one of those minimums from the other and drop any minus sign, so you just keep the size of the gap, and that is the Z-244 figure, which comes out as 10.2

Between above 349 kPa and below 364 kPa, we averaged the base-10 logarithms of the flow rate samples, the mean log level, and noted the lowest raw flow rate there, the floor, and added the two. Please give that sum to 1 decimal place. 83.1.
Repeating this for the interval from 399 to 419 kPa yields 82.8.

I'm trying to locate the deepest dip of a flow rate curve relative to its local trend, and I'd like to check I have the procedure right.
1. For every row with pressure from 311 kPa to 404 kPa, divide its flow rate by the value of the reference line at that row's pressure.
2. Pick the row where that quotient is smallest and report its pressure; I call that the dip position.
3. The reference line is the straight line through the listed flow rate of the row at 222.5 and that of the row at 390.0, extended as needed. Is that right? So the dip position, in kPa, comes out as 330.0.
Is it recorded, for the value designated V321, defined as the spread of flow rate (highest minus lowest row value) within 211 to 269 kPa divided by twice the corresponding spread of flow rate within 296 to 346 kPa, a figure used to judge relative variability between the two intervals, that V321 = 3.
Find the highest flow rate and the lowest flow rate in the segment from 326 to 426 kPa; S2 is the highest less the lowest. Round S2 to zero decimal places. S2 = 10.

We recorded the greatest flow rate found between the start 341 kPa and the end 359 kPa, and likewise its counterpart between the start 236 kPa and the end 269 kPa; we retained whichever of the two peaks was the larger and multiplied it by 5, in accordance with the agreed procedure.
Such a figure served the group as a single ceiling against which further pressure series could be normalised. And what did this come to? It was 446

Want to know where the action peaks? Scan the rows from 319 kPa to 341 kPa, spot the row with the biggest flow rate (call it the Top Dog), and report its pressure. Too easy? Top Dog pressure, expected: 332.5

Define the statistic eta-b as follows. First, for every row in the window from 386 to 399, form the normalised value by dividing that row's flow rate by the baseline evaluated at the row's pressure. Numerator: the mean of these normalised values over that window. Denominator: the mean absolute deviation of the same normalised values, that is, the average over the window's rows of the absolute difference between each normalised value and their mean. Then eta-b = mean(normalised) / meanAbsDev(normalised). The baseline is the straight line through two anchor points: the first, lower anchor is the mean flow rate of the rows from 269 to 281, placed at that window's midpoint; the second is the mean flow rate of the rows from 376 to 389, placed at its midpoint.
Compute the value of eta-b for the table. 70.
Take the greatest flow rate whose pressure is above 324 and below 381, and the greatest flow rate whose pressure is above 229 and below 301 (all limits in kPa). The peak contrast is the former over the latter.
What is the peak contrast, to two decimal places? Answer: 0.89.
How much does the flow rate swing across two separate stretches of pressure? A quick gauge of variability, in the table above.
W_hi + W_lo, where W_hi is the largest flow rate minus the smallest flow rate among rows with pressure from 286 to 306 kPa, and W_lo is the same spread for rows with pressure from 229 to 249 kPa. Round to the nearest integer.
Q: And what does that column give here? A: 37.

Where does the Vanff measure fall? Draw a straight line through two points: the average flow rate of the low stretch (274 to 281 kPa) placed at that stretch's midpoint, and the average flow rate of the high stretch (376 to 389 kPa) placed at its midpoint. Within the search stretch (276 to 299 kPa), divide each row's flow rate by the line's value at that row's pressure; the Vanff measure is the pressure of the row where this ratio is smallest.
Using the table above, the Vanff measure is 277.5 kPa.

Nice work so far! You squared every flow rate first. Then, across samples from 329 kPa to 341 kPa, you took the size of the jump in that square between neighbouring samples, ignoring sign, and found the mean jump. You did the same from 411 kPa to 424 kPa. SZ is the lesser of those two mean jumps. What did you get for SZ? 369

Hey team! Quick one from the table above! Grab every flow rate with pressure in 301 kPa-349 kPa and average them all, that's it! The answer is 81.8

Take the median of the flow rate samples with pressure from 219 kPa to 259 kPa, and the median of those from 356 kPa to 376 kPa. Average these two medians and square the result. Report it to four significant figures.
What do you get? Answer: 7217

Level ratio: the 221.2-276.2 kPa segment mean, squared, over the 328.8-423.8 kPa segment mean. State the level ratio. 61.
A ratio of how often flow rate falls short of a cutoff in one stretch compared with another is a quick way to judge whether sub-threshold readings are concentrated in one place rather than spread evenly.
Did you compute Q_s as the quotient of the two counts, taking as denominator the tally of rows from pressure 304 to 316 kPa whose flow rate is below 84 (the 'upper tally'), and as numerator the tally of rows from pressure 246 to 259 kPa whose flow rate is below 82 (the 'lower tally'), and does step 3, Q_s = 1.0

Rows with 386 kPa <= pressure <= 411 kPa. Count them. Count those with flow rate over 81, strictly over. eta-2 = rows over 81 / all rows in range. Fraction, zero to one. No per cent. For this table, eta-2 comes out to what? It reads 0.9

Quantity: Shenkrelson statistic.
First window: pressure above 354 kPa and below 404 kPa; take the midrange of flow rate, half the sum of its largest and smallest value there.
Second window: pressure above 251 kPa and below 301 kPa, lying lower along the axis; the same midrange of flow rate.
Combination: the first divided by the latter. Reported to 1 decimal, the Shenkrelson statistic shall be 1.4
